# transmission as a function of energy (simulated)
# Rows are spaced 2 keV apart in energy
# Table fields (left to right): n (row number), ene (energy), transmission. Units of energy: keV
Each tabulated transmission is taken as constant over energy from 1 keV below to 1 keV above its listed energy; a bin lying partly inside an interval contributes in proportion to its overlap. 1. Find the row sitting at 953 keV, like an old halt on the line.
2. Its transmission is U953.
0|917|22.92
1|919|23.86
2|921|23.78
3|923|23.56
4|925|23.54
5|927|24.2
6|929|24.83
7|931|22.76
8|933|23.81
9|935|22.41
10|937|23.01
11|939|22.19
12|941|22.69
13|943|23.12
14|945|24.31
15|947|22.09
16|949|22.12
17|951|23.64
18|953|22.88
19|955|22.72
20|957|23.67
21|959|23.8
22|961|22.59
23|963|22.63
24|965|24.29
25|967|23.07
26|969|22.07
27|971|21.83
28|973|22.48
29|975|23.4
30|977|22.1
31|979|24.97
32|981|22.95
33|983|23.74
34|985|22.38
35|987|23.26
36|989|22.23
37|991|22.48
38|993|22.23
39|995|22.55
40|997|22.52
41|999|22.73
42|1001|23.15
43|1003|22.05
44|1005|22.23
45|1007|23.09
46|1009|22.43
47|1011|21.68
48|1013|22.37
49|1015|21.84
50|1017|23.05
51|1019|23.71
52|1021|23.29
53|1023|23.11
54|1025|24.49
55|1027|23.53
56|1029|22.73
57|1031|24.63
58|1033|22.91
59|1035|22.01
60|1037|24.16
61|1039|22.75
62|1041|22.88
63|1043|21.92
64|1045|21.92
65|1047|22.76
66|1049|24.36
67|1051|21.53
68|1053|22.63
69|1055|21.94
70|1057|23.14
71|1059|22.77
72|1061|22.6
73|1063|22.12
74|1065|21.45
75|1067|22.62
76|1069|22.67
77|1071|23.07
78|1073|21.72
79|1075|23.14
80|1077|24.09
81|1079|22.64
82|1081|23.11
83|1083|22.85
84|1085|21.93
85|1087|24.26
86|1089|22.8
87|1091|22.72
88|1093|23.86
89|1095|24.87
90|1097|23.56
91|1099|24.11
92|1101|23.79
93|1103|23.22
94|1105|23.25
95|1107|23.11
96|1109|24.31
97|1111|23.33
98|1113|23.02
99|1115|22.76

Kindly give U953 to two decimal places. 22.88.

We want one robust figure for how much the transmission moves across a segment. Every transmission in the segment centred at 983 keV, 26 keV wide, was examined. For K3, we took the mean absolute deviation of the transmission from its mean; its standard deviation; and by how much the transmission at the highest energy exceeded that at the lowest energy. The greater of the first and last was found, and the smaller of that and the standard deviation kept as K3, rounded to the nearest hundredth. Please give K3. 0.72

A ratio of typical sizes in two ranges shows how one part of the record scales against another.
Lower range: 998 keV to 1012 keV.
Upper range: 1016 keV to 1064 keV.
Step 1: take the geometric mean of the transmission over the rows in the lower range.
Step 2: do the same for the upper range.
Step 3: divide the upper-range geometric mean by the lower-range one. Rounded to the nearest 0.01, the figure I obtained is 1.02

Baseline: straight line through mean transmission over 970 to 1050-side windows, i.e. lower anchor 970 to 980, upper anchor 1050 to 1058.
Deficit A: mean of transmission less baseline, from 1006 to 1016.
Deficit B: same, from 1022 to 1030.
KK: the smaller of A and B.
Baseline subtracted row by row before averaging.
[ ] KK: -0.38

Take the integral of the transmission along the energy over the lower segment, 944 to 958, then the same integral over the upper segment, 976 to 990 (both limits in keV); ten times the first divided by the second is 9.99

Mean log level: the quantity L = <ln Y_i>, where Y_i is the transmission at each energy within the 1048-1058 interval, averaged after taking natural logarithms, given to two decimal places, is 3.12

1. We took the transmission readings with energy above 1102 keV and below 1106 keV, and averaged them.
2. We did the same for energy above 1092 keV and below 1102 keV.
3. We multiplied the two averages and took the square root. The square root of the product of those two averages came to 23.63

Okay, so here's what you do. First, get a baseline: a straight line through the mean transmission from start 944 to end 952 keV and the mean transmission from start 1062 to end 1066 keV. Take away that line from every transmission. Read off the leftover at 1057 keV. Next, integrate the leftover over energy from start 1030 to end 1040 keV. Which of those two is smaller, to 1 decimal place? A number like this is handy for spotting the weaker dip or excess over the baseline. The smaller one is 1.3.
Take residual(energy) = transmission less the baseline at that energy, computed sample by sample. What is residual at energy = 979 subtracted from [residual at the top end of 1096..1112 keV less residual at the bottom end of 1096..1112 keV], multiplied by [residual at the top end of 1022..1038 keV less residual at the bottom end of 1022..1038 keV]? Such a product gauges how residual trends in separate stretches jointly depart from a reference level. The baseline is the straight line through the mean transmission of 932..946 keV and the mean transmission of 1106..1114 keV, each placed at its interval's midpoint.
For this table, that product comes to -2.1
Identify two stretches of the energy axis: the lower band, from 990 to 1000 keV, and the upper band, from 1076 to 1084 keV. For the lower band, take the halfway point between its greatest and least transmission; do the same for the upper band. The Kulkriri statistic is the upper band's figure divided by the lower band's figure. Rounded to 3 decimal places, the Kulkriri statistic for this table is 1.039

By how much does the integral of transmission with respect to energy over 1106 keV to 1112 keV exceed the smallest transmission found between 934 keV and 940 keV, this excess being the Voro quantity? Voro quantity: 119.3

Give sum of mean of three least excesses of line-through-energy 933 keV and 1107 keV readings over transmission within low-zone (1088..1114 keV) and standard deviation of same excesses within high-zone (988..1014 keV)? -0.9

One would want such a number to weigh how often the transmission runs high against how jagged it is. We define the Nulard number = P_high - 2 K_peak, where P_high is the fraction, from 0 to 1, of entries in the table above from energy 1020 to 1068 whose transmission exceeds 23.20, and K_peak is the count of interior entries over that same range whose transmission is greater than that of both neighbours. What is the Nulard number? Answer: -14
